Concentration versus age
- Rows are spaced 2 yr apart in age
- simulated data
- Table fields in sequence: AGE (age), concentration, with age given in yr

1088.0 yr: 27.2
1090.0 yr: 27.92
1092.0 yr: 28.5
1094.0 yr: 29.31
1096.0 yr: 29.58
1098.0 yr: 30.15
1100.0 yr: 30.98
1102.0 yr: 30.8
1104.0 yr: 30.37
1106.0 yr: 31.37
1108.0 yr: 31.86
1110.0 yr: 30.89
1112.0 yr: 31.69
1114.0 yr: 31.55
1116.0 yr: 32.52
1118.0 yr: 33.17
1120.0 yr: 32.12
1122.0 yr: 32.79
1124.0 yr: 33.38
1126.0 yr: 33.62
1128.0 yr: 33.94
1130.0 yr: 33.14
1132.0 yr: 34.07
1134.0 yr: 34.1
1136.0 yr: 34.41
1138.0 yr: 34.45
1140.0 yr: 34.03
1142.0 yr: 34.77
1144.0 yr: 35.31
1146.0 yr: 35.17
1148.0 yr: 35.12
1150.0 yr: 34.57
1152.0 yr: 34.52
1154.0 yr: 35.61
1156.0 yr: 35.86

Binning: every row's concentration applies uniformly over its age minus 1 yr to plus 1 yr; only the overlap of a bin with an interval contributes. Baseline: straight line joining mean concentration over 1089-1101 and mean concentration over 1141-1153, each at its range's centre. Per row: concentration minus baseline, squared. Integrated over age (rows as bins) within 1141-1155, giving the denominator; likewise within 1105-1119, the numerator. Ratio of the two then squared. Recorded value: 5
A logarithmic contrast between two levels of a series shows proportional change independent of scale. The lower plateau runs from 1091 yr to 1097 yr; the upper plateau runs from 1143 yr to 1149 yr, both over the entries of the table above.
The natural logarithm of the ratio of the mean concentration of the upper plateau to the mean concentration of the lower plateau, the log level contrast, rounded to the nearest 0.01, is 0.19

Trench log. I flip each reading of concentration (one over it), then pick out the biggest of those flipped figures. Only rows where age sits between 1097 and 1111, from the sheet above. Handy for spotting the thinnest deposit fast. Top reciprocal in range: 0.0332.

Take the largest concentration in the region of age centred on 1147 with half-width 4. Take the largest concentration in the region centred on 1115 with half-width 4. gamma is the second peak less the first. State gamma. -2.1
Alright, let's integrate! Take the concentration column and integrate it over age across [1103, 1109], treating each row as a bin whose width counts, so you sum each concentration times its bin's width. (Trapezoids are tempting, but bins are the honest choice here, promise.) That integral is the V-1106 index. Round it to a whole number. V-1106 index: 187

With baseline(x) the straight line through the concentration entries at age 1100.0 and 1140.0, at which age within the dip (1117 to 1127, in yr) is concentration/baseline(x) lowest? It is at 1120.0 yr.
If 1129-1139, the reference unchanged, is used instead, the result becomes 1130.0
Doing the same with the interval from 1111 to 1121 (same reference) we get 1114.0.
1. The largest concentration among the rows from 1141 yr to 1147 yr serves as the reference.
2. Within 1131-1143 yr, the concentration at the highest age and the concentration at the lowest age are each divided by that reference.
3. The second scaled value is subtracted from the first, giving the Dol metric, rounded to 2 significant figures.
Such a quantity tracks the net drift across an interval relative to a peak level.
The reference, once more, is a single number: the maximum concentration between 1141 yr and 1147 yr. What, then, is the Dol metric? 0.020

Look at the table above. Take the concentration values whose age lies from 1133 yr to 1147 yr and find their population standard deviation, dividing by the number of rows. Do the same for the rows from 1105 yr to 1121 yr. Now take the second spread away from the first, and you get -0.20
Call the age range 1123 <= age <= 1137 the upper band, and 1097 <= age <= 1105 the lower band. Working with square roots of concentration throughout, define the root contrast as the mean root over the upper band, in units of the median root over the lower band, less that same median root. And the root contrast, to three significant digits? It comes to -4.48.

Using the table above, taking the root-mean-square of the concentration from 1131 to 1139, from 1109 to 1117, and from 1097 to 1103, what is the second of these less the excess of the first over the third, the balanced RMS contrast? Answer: 28.1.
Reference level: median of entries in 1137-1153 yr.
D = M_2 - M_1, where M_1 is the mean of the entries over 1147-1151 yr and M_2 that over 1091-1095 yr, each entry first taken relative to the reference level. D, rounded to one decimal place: -5.9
